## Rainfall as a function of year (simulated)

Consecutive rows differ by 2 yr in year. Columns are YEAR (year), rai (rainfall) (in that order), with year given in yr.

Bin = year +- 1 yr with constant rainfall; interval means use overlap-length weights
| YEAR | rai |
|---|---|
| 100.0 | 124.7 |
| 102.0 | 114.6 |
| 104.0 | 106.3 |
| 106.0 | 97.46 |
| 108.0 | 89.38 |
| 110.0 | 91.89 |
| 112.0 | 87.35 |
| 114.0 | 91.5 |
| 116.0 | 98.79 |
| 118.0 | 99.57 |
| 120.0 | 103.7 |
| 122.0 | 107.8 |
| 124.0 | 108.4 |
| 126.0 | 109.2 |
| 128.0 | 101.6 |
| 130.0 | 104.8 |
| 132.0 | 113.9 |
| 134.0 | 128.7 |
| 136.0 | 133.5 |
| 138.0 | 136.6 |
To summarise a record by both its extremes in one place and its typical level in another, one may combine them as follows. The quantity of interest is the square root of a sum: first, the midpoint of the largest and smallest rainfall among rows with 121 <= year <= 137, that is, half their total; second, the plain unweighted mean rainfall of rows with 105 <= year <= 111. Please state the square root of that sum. 14.5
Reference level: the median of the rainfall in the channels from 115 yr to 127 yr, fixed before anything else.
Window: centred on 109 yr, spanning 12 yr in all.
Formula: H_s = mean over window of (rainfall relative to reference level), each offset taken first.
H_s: -12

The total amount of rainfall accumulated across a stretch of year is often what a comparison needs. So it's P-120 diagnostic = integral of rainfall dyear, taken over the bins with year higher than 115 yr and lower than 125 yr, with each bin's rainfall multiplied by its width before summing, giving 1037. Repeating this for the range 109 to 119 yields 938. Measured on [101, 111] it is 999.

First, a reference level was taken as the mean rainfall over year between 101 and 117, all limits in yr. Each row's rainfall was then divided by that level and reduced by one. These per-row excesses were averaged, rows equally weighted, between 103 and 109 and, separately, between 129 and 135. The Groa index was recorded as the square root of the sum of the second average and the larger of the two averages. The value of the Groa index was 0.62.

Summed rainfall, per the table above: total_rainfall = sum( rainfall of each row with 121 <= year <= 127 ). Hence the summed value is 325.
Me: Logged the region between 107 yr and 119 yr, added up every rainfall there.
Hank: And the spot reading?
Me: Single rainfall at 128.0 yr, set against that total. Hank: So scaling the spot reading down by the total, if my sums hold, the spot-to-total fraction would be 0.18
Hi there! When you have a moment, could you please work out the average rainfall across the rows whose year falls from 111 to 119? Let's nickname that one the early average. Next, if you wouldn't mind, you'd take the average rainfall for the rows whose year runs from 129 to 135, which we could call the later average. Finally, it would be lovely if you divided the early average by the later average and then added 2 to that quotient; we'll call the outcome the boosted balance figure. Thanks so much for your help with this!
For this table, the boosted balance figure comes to 2.814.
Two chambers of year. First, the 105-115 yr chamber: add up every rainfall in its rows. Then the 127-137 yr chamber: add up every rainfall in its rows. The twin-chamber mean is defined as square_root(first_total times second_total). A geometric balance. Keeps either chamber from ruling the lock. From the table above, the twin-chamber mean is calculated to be 516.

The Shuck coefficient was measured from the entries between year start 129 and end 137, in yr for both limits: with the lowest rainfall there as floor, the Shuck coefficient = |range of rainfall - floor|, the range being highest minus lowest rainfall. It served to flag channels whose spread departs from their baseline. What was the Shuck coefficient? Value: 76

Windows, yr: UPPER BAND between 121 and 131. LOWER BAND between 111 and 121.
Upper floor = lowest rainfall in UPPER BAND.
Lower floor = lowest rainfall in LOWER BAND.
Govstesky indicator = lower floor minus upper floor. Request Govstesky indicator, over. -14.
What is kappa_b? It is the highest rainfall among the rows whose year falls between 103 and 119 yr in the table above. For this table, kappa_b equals 106.3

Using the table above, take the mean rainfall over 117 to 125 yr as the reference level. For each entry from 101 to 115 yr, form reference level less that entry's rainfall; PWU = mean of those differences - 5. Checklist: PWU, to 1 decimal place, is 2.9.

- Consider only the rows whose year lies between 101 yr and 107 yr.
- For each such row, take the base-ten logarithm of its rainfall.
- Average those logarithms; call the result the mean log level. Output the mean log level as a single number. 2.02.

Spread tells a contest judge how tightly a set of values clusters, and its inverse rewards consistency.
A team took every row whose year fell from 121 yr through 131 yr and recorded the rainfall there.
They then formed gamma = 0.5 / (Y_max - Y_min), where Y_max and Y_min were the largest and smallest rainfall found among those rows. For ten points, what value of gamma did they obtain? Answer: 0.07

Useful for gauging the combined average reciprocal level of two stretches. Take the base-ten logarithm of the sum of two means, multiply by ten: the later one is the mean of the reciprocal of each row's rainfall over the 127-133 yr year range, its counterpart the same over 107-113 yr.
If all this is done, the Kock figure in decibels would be -16.9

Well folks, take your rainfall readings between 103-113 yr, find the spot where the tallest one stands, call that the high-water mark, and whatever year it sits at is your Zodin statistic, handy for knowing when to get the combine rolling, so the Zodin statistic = 104.0 yr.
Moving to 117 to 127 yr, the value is 126.0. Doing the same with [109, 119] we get 118.0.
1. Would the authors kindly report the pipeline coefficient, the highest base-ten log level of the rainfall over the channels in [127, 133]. 2.06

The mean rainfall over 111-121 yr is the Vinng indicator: 96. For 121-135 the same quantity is 111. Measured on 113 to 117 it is 95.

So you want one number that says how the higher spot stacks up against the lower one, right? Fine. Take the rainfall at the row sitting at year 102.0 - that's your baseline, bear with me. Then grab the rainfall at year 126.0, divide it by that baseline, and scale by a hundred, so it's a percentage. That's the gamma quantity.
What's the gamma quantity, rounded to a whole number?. 95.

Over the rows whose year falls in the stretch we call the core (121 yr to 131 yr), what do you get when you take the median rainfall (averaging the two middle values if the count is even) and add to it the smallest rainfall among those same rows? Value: 209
